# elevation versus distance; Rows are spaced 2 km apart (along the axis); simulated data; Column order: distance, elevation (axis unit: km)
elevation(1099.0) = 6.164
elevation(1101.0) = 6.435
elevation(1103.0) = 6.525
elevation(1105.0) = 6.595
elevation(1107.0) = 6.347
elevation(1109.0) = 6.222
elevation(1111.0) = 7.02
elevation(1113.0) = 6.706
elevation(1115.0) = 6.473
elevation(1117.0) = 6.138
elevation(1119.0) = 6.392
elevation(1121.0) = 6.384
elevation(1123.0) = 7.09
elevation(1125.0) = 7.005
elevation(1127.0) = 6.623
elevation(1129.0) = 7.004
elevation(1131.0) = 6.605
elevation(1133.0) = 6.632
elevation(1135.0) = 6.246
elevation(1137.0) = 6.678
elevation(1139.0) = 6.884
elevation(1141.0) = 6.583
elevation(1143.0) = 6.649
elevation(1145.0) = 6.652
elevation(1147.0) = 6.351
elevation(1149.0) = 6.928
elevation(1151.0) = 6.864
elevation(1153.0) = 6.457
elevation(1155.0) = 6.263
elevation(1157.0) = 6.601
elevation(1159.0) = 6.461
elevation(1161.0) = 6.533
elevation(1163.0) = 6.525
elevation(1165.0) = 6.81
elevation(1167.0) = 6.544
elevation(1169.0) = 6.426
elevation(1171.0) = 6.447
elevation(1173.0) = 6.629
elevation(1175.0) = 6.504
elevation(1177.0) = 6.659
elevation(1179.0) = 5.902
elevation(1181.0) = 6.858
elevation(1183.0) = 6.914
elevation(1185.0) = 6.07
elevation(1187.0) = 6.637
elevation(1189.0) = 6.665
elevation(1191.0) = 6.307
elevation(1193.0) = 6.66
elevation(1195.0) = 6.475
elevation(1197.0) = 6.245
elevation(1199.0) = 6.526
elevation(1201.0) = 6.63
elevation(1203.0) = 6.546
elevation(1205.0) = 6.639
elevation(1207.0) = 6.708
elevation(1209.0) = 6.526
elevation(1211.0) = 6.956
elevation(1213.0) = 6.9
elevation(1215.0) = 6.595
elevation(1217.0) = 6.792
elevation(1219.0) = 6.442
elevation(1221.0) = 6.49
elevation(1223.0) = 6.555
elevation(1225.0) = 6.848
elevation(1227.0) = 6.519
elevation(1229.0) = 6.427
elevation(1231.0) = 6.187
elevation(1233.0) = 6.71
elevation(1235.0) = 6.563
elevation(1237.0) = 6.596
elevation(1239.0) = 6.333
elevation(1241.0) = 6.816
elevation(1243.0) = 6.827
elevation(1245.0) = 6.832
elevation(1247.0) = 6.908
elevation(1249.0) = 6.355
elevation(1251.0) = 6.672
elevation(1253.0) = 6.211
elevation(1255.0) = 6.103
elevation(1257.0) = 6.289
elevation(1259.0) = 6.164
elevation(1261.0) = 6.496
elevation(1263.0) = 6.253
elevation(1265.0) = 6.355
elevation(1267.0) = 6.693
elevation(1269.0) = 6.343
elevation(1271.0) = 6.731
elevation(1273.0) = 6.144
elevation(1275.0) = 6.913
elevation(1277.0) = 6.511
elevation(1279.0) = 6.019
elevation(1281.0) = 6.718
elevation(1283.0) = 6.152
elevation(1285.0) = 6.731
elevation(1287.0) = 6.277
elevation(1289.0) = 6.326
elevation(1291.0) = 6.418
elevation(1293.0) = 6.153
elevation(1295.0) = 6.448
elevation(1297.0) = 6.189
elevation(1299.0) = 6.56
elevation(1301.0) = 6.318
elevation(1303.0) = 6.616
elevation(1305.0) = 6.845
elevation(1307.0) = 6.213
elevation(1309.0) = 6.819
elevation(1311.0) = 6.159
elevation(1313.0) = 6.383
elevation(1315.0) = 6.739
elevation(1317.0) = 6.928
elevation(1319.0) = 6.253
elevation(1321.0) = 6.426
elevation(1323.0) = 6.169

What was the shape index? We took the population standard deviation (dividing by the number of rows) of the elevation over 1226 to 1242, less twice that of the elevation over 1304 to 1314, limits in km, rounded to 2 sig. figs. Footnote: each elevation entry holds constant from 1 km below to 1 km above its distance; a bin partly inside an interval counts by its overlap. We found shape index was -0.40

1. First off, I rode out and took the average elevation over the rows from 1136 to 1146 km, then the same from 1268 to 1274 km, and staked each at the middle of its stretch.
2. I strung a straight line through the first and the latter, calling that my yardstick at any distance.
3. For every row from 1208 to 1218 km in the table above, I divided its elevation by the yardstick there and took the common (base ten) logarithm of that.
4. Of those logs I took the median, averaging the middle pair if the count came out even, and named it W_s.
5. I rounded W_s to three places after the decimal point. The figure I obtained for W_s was 0.018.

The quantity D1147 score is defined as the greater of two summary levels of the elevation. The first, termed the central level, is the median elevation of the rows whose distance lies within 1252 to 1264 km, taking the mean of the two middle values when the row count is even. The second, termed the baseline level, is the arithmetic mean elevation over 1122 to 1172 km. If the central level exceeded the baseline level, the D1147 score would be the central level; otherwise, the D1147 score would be 6.63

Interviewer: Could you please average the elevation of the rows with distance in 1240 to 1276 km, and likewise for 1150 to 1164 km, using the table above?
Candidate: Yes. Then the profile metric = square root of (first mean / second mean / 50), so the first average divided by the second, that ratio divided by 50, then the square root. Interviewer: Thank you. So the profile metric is 0.141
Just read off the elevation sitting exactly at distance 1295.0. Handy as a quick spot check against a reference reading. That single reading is 6.448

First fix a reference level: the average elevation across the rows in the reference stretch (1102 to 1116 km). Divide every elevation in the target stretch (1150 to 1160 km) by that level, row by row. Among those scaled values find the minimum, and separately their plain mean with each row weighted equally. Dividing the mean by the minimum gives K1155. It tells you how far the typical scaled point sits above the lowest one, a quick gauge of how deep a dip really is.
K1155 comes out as 1.04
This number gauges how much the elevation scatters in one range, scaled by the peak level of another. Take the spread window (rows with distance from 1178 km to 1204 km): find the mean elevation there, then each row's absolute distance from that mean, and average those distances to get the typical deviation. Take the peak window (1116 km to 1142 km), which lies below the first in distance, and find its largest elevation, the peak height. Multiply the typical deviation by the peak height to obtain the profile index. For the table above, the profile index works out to 1.6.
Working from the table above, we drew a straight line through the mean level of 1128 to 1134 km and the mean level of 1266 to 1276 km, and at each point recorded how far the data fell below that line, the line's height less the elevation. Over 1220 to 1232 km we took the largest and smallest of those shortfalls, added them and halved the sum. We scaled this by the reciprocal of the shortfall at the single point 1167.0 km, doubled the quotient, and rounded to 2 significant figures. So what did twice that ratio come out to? 1.3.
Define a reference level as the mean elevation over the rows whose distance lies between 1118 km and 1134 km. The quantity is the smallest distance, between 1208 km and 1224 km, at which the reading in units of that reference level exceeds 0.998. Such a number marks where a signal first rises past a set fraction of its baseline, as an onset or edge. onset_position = 1211.0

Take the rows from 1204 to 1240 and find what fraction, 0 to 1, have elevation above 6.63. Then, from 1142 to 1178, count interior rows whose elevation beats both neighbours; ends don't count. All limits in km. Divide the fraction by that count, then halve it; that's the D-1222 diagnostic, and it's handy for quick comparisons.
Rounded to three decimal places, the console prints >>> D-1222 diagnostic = 0.032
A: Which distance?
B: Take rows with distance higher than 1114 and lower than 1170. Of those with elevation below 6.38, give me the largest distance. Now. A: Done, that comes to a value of 1155.0 km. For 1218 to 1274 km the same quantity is 1273.0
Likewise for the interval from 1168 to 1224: 1197.0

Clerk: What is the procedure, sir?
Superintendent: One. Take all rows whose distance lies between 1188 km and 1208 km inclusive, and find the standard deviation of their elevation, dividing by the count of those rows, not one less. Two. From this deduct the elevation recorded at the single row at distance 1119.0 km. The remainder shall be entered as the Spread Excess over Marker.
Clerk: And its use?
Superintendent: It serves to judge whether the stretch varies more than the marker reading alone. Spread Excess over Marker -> -6.24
